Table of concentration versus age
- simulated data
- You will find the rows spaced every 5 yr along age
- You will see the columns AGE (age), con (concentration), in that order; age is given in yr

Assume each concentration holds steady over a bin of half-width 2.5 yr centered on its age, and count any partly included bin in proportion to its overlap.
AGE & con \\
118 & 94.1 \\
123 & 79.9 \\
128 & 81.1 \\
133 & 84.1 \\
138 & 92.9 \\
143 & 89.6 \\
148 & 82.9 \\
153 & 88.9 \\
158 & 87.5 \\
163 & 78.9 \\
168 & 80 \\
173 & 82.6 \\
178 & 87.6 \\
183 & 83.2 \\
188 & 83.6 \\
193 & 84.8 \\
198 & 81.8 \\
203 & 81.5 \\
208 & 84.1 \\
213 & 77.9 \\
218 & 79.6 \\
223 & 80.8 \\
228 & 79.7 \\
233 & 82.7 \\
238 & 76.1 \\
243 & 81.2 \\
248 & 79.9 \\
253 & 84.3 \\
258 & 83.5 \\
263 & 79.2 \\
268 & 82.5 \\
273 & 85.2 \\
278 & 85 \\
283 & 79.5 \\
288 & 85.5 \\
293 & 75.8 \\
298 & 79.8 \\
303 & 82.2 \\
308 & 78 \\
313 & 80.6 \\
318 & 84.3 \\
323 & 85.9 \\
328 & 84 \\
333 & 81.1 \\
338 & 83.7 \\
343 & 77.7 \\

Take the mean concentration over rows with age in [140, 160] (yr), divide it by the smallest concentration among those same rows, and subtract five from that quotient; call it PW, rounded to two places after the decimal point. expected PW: -3.95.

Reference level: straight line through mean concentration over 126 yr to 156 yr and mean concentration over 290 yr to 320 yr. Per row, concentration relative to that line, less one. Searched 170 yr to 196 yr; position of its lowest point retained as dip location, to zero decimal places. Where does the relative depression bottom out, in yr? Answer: 173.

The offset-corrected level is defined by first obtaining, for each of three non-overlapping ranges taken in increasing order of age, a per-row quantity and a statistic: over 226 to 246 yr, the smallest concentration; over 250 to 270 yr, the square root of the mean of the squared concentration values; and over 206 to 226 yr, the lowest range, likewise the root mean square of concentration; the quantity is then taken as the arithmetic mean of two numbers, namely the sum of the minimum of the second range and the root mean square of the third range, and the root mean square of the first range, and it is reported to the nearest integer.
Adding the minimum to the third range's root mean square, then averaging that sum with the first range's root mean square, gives 120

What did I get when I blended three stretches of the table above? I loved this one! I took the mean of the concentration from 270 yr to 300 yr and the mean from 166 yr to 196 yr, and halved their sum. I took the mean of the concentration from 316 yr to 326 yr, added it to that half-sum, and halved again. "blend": 83.9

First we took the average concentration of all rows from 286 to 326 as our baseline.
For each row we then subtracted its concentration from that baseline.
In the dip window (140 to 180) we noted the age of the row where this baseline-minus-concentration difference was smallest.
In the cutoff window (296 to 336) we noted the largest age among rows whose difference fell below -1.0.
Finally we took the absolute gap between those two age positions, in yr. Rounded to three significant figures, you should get 185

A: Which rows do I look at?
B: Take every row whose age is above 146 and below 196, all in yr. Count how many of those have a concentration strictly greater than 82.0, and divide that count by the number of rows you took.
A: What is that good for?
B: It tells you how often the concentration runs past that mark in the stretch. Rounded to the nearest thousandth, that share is 0.800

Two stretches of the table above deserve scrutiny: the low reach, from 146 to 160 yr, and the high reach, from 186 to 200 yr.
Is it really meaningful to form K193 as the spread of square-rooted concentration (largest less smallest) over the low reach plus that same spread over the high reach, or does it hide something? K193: 0.49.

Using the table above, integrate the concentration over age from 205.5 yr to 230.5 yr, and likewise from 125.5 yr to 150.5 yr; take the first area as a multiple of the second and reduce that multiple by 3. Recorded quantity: -2.07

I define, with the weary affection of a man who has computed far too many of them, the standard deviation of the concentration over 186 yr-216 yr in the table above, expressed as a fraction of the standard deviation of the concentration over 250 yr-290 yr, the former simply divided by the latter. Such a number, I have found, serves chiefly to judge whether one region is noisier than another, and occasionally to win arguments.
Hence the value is 1.0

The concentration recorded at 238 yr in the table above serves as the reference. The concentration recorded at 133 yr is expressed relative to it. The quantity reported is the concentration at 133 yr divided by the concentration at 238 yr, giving 1.11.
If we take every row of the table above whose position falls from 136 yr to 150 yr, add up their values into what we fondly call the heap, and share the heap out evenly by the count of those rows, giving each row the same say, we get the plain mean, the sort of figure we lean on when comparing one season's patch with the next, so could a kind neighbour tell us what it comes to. 88.5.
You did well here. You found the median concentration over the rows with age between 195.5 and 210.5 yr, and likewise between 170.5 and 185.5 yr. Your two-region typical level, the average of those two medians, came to 82.5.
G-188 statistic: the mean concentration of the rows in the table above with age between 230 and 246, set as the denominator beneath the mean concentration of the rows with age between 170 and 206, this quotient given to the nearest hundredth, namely 1.04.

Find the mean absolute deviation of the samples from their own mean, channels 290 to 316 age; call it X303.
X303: 1.9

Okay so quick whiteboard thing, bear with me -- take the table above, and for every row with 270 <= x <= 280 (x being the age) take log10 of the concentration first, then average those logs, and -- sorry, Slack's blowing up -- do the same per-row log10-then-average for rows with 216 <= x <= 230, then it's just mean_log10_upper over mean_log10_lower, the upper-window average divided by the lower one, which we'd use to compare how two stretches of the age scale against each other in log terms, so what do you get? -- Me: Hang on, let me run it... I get 1.01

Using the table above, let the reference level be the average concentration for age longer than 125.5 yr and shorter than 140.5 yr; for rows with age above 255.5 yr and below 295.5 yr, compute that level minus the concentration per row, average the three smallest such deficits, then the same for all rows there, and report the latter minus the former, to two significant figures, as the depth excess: 3.2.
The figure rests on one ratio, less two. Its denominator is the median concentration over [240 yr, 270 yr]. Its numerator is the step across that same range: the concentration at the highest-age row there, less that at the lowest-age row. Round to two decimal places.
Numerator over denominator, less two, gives -1.98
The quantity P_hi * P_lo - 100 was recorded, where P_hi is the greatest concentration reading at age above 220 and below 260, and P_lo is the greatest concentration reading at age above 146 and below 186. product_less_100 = 7394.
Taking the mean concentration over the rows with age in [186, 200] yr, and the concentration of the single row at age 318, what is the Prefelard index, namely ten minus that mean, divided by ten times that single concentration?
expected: -0.0871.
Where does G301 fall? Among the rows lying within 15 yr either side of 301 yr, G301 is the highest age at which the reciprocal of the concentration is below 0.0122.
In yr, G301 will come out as 303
